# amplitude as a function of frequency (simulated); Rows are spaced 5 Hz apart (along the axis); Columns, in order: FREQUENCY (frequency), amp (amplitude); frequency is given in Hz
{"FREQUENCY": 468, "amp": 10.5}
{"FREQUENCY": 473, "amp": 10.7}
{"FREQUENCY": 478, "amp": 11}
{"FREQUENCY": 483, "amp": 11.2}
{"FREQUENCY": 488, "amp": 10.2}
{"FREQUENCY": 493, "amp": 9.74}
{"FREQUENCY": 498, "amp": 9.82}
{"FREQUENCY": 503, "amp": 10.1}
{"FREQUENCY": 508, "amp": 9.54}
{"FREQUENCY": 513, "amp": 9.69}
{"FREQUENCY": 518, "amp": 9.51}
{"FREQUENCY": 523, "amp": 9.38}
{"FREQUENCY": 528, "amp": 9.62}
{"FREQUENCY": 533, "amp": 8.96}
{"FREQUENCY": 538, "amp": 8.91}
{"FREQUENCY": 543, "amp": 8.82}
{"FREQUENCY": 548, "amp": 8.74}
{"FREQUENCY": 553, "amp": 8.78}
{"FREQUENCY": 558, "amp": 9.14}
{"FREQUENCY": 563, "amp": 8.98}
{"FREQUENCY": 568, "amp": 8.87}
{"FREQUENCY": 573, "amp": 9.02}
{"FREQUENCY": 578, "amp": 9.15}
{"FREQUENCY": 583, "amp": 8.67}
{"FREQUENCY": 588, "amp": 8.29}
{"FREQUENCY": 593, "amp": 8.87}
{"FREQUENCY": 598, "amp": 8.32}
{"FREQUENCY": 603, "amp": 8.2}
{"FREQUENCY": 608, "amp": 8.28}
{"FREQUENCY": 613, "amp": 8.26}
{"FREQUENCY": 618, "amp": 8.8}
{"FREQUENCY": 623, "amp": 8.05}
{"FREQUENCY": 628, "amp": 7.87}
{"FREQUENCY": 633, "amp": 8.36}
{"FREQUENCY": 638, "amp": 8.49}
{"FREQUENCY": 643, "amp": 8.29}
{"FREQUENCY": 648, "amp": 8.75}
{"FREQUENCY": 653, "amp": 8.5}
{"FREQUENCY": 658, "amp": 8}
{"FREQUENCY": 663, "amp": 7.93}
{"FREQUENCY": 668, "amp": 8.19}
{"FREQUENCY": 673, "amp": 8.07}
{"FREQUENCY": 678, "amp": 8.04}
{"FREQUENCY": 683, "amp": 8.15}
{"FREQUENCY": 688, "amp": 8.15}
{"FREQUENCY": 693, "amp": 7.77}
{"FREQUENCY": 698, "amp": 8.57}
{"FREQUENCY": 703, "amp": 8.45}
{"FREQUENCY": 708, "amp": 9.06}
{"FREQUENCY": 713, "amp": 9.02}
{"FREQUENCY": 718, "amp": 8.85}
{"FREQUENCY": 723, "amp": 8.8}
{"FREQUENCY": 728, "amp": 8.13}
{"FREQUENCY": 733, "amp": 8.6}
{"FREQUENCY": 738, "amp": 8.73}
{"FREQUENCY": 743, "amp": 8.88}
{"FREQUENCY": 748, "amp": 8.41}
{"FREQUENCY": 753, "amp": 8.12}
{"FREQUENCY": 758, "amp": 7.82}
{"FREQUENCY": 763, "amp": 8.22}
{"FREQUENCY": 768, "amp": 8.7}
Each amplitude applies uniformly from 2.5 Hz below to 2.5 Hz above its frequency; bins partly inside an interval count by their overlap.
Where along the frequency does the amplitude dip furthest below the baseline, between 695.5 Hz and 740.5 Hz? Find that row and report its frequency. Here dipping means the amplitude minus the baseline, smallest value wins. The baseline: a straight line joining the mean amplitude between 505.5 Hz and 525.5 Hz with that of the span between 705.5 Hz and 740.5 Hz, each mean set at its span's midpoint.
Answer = 728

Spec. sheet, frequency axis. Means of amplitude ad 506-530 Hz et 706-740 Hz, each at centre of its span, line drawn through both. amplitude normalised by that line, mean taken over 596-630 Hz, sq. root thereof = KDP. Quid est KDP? 0.949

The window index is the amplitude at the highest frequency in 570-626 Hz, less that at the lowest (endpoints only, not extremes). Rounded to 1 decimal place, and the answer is -1.0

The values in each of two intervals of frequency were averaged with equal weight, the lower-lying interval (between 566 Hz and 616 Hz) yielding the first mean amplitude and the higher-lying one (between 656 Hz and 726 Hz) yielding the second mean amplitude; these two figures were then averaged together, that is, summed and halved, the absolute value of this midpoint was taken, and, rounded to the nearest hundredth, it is 8.48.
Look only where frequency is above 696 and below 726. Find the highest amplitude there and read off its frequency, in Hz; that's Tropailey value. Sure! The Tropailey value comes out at 708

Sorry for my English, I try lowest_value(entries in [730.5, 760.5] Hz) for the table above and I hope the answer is 7.82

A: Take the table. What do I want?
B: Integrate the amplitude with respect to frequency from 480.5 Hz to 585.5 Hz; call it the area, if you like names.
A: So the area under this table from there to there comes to 984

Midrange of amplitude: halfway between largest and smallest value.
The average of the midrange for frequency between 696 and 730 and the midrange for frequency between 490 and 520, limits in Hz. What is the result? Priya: 9.20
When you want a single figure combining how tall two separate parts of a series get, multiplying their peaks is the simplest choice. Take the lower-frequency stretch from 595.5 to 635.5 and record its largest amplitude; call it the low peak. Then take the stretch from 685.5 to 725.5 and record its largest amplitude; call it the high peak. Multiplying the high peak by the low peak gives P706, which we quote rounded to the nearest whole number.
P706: 80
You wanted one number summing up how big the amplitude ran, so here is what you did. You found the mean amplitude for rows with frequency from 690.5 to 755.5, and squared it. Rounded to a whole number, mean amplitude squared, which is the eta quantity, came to 73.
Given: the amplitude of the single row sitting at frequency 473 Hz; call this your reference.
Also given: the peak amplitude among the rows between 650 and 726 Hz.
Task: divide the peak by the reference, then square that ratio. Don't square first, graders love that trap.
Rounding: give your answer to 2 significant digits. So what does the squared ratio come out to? 0.72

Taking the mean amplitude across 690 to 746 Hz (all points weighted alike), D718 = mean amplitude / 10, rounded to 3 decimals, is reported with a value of 0.862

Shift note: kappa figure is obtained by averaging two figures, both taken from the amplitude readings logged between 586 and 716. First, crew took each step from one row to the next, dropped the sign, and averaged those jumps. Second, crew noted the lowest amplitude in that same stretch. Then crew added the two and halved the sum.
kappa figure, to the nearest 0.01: 4.03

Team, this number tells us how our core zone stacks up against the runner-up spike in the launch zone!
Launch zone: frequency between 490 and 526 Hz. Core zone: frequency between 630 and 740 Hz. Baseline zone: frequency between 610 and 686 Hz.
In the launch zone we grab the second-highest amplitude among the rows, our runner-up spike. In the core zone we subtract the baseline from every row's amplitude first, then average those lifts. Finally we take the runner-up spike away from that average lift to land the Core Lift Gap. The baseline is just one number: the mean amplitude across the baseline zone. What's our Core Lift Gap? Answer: -9.7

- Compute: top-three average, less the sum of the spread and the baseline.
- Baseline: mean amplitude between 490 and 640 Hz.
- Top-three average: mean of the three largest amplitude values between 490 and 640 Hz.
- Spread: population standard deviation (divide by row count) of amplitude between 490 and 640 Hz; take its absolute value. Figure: 0.41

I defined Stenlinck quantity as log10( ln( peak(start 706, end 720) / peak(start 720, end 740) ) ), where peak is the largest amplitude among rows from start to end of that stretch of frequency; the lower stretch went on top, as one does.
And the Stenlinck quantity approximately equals -1.5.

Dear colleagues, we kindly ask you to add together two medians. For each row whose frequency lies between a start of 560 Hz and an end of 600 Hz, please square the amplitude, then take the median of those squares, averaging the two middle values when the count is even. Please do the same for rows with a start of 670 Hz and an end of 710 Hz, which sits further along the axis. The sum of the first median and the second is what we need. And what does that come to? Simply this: 145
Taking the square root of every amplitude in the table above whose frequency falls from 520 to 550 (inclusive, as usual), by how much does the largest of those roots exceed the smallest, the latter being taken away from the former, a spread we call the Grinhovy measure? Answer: 0.15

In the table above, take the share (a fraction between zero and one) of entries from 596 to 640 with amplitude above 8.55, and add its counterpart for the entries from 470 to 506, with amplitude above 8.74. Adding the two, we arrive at 1.11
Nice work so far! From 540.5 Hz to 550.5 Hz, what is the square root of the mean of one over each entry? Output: 0.337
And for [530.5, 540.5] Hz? 0.335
